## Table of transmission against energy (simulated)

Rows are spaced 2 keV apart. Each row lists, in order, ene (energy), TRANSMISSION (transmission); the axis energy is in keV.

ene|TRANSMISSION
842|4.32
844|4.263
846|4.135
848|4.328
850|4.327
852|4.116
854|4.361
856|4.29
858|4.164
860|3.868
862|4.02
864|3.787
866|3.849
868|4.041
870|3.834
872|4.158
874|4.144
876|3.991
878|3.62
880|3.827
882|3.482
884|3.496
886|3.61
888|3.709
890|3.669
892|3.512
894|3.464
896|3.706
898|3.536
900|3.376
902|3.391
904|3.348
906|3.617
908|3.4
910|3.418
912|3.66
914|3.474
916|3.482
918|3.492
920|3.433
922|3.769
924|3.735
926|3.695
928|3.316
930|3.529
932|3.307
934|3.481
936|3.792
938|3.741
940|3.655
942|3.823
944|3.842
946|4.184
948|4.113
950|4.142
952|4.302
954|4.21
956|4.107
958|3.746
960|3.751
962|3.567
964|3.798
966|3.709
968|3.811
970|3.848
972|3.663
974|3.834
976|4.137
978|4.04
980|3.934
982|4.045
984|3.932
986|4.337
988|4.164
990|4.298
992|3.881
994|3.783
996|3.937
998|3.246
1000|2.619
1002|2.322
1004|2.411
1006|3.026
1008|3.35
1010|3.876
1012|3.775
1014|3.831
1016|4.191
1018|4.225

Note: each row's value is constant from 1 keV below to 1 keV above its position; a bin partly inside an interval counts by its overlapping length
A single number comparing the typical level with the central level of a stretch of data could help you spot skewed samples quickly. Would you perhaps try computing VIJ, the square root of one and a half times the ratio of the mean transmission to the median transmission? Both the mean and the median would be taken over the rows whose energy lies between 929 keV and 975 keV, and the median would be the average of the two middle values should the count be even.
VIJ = 1.23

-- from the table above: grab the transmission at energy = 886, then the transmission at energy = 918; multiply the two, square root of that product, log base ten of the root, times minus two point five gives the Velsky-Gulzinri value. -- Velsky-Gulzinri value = -1.38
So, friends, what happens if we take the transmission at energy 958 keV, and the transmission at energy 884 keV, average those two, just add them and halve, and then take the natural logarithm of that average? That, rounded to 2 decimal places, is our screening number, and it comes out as 1.29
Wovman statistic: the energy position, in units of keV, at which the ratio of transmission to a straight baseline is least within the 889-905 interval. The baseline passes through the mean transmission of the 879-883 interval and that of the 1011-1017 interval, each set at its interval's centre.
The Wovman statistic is 904 keV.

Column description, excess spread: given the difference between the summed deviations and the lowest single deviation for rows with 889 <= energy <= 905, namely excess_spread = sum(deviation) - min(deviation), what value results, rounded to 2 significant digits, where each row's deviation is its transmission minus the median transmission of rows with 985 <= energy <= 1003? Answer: -2.5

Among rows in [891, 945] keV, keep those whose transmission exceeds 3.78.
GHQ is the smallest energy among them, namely 936 keV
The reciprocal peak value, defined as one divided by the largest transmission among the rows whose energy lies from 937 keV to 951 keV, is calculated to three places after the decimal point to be 0.239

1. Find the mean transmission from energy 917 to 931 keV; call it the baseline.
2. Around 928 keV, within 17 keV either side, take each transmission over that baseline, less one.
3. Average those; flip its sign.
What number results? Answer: -0.01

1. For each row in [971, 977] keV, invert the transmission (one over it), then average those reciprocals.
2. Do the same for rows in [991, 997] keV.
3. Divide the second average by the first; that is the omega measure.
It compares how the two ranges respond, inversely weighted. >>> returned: 1.00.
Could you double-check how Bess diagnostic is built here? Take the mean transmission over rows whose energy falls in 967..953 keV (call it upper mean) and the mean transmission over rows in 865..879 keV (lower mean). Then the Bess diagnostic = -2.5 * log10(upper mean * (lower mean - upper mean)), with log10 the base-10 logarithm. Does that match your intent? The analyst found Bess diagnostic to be 1.0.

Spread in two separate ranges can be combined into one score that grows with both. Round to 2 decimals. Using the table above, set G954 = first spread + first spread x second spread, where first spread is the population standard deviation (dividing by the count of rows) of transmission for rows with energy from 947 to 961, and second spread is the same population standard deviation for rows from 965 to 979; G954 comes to 0.23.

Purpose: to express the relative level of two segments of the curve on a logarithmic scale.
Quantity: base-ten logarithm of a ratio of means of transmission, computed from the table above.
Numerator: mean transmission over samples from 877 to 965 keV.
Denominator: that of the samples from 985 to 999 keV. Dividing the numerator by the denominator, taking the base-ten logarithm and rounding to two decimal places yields -0.03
